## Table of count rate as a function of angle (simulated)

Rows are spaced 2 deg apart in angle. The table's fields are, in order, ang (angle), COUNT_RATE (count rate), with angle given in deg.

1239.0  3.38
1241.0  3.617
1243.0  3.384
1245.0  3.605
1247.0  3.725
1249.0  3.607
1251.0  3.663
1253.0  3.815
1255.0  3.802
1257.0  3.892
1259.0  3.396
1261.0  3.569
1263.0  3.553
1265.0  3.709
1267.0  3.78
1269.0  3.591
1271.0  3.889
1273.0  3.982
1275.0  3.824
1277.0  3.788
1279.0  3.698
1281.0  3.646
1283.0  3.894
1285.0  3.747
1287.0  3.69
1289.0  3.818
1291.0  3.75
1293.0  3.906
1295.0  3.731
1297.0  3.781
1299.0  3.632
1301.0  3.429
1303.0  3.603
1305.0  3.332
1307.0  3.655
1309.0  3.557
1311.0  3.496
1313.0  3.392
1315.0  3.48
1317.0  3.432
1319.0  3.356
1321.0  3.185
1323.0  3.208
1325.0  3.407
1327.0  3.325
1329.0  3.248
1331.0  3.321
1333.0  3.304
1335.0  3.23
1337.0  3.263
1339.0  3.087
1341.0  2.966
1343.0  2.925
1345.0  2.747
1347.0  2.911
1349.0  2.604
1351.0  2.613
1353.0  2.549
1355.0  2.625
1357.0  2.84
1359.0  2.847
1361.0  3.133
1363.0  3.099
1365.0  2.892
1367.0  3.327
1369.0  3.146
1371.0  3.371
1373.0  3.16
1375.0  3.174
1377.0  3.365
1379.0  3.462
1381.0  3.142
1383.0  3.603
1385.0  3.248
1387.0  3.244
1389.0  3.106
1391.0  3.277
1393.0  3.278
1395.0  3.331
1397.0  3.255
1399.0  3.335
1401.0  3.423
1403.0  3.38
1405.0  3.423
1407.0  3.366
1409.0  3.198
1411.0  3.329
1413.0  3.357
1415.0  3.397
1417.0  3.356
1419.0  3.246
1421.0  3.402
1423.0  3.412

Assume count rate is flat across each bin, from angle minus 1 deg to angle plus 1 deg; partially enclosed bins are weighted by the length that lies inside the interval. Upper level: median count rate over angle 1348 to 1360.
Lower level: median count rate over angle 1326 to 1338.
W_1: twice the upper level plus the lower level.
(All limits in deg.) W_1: 8.5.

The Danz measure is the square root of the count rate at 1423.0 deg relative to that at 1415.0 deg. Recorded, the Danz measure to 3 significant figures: 1.00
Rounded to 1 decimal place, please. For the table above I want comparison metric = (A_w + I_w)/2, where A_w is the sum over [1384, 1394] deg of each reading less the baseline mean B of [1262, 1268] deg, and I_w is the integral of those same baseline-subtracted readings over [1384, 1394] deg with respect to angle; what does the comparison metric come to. -3.4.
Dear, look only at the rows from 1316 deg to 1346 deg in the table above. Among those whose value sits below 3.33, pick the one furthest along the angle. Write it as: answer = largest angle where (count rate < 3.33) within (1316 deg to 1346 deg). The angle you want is 1345.0 deg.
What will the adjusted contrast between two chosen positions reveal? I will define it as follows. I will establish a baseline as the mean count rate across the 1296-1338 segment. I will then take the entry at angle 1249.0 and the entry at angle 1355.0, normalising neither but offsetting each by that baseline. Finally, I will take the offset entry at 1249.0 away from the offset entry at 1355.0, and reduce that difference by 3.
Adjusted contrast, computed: -4.0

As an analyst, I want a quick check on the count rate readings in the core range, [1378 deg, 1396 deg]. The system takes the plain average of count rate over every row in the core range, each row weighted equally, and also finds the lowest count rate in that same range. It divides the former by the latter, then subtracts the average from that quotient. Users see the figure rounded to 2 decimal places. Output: -2.24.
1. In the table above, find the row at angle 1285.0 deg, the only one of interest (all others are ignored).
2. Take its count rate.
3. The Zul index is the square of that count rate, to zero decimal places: 14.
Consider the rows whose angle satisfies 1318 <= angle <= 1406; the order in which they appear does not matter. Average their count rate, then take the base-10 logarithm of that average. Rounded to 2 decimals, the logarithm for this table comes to 0.50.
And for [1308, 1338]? 0.52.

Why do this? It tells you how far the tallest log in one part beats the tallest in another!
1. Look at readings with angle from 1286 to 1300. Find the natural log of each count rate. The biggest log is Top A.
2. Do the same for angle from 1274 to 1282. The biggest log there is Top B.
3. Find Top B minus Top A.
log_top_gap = -0.021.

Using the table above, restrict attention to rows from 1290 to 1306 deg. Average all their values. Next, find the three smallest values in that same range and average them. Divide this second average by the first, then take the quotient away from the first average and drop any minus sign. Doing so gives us 2.70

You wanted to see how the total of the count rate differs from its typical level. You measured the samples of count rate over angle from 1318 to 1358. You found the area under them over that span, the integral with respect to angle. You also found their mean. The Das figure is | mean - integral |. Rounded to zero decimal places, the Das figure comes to 118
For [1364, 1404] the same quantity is 128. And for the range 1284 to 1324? 139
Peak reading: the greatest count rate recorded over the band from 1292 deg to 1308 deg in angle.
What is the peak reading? 3.906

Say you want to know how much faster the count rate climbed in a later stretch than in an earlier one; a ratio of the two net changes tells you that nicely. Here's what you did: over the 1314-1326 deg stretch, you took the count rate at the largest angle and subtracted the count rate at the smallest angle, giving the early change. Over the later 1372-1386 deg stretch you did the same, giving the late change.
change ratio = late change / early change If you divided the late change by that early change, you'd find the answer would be -1.2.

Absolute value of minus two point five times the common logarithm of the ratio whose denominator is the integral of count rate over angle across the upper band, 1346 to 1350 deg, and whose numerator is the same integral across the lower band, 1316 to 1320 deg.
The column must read 0.225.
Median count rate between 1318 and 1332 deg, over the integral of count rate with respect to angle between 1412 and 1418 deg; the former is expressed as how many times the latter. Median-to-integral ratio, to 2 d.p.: 0.16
